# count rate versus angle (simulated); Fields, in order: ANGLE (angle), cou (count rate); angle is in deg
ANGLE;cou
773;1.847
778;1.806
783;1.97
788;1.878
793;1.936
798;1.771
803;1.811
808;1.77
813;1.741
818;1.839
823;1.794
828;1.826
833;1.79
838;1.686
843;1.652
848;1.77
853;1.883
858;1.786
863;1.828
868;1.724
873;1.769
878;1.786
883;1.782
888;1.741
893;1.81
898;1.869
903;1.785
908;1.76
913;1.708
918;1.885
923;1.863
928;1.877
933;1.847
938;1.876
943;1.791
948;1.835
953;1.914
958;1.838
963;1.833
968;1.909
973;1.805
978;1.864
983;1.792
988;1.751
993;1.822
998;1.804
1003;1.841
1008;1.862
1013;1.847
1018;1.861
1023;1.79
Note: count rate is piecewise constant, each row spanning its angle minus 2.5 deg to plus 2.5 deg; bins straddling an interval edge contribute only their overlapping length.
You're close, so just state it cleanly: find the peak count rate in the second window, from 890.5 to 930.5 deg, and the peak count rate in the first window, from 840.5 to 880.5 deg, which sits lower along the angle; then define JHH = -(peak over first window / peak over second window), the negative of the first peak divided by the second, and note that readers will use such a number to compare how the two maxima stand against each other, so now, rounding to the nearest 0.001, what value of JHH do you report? -0.999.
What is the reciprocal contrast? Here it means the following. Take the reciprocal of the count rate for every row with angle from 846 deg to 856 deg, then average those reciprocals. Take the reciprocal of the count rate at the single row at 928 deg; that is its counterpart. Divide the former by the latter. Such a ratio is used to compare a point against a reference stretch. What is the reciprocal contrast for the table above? 1.03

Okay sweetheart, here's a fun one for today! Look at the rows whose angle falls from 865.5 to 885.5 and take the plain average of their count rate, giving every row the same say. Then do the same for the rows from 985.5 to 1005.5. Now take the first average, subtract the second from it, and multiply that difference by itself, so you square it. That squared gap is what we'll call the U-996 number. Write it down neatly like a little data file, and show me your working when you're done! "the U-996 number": 0.002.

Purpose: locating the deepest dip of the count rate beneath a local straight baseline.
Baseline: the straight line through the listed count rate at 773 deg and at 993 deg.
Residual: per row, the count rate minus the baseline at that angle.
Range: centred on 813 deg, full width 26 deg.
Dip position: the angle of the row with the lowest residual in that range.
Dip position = 813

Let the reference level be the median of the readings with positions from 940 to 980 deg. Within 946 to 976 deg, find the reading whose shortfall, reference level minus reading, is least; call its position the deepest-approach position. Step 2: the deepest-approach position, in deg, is 953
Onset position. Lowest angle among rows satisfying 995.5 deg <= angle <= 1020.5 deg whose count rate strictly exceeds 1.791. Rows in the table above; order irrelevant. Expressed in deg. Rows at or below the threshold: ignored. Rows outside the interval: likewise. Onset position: 998 deg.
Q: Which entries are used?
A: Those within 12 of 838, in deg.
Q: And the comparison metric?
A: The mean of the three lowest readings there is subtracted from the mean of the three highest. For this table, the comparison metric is 0.093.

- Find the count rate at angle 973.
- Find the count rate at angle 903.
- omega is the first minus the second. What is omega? 0.02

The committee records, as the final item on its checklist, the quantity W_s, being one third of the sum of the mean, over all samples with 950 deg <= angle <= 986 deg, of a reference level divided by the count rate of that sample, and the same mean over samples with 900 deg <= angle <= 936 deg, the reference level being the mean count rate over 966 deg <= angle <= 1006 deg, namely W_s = 0.663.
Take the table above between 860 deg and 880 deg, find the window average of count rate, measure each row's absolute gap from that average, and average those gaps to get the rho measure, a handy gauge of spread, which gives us 0.030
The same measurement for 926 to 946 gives 0.029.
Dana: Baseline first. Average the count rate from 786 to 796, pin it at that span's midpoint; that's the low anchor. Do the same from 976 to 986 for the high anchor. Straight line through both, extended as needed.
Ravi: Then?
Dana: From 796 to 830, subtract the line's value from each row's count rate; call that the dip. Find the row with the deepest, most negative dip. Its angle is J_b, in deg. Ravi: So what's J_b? 813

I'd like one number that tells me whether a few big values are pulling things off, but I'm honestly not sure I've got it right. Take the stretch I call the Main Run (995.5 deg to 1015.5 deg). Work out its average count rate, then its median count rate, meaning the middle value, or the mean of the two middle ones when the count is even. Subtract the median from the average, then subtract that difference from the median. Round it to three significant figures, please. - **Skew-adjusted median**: 1.85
